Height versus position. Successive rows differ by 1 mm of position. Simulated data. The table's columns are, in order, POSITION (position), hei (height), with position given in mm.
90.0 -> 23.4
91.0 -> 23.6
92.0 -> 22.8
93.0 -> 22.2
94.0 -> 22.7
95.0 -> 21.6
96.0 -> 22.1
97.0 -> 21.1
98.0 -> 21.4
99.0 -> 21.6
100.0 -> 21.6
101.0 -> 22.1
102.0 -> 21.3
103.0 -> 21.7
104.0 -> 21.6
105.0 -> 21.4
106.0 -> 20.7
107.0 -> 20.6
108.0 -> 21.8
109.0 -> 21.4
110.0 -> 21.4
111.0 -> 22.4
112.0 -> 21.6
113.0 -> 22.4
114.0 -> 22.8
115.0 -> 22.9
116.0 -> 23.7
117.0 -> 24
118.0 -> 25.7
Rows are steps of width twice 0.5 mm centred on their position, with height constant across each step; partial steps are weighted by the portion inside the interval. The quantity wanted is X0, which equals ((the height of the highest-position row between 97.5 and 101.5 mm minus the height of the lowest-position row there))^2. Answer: 0.5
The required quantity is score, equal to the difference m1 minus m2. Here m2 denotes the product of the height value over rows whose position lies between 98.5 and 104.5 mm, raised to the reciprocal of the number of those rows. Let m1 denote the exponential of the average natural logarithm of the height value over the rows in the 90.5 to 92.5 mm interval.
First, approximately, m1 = 23.2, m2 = 21.6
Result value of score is 1.5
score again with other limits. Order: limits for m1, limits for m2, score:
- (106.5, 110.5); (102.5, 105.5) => -0.3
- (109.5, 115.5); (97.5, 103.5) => 0.6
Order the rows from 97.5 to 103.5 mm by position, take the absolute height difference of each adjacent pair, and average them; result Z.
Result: 0.38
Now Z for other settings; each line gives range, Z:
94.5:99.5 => 0.50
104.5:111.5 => 0.57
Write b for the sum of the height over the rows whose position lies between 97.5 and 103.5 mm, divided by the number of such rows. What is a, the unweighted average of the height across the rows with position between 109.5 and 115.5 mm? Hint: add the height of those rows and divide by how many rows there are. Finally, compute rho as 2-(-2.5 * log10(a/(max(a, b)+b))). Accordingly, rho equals 1.263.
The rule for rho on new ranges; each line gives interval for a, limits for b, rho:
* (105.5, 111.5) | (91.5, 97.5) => 1.212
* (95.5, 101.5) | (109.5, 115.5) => 1.218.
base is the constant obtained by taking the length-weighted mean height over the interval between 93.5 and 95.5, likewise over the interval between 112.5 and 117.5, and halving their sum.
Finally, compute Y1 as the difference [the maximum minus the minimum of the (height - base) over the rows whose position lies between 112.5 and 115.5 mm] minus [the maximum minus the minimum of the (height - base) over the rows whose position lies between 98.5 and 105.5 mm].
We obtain -0.3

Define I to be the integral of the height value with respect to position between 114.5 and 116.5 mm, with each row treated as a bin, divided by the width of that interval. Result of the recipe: 23.3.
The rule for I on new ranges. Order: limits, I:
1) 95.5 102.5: 21.6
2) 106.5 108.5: 21.2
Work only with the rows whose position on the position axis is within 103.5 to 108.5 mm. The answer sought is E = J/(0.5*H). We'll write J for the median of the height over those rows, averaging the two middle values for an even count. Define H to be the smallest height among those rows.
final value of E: 2.08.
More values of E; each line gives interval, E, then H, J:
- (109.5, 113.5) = 2.06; 21.4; 22.0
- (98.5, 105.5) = 2.03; 21.3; 21.6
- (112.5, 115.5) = 2.04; 22.4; 22.8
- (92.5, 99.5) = 2.05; 21.1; 21.6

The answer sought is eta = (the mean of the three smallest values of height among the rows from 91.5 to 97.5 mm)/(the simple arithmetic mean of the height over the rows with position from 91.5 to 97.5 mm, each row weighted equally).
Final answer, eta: 0.978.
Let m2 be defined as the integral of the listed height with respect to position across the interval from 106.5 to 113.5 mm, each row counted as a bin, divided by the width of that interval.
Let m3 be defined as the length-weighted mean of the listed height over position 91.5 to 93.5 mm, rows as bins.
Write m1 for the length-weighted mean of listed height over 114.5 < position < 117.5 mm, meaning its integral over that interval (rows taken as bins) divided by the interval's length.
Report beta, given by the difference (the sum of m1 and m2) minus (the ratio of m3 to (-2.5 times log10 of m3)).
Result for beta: 51.8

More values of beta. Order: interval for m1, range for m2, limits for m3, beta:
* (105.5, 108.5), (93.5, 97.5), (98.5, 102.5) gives 49.4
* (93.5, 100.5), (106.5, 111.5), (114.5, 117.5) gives 50.1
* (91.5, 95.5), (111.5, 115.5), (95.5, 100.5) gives 51.2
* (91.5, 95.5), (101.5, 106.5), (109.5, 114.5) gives 50.2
